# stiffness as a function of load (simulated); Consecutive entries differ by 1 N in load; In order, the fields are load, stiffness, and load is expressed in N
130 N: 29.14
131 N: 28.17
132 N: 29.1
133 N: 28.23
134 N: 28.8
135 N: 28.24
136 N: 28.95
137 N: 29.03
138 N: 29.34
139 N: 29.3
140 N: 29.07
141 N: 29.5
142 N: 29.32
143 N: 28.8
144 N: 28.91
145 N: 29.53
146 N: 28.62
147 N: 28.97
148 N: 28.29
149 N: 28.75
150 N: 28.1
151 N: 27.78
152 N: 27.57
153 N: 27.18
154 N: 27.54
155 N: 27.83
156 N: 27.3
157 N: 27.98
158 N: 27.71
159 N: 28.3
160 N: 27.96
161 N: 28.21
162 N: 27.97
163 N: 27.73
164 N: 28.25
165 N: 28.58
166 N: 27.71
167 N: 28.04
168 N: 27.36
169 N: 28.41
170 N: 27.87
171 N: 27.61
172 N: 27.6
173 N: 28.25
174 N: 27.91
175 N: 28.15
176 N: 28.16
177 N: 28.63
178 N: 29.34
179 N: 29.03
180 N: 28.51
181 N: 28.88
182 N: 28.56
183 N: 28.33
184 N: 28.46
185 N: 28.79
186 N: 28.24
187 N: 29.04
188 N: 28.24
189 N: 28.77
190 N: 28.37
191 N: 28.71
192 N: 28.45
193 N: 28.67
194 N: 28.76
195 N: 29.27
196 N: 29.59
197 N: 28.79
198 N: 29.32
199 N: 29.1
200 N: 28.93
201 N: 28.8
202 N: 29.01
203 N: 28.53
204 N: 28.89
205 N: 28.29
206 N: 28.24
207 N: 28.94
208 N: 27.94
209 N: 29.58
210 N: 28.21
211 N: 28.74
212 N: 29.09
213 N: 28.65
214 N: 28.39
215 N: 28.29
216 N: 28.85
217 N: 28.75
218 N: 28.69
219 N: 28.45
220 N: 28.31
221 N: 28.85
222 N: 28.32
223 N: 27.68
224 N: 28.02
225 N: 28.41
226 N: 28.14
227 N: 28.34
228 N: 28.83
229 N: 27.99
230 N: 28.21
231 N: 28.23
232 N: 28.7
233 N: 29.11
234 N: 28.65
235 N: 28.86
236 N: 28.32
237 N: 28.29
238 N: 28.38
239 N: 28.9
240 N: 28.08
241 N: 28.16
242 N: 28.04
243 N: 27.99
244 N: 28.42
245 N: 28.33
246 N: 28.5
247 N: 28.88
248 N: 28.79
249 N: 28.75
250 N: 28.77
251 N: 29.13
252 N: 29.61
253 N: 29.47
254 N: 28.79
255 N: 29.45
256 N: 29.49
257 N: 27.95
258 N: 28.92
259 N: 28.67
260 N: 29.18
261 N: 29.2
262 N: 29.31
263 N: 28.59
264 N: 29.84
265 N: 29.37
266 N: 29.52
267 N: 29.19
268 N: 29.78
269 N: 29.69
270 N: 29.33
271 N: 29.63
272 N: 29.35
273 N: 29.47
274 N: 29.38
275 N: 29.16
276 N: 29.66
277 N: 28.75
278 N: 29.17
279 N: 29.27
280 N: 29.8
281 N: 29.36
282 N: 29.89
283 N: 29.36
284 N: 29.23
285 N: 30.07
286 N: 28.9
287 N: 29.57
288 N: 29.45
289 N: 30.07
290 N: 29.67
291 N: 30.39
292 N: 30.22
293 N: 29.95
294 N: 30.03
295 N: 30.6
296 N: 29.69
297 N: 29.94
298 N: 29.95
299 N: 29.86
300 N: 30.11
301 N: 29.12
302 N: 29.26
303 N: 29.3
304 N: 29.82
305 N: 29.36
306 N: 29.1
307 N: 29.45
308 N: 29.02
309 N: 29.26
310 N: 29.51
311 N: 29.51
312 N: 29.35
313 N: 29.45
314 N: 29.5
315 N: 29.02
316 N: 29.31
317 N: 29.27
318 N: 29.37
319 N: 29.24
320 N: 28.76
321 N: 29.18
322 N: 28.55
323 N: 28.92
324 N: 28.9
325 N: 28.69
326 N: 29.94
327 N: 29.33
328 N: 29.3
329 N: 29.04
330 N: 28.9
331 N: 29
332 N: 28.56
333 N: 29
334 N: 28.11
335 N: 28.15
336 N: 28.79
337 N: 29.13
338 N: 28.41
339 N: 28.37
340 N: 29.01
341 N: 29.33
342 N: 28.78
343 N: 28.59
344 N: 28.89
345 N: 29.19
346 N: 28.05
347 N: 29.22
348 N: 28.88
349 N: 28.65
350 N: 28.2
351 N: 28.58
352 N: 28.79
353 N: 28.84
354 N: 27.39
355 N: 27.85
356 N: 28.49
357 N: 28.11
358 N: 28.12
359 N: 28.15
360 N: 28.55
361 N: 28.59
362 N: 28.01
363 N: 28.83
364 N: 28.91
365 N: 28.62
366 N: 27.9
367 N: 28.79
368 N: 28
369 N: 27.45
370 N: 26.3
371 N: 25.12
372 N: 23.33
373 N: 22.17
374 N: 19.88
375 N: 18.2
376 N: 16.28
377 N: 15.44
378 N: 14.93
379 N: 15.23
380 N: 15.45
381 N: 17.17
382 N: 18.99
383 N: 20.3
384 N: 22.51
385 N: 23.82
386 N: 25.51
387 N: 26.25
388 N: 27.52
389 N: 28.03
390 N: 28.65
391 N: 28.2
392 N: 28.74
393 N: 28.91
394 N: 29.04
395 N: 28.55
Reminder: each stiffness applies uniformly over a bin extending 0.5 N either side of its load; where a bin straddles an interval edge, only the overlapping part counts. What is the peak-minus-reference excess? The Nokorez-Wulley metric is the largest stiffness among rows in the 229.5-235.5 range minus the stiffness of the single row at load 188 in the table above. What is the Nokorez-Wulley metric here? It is 0.9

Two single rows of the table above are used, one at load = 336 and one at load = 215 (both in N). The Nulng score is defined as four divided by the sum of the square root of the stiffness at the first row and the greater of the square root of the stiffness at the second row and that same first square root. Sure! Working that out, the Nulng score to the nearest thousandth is 0.373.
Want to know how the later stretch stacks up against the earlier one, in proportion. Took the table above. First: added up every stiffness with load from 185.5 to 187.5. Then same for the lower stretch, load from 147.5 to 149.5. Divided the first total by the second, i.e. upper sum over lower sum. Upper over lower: 1.0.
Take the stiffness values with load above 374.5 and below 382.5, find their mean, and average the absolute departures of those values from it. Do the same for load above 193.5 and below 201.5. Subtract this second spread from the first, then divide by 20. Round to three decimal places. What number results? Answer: 0.050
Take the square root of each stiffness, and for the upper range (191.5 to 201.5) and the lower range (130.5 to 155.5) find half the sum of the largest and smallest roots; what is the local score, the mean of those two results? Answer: 5.36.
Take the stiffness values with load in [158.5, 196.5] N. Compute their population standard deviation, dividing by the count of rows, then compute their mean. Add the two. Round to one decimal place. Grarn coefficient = 28.9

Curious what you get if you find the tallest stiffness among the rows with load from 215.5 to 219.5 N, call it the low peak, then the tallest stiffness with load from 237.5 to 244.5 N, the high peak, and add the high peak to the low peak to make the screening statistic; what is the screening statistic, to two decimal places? 57.75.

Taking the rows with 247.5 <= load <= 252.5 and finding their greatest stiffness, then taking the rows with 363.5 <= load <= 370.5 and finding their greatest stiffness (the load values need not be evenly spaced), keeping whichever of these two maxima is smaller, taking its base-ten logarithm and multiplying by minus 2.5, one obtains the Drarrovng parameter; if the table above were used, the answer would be -3.65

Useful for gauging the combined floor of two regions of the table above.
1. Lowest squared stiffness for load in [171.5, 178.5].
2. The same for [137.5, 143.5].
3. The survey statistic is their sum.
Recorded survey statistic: 1591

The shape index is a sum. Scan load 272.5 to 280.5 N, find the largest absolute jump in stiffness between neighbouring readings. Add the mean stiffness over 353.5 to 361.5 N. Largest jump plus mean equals 29.1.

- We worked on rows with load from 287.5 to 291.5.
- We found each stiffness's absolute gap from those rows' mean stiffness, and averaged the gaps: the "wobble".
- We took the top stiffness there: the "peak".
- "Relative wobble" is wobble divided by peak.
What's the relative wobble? 0.0110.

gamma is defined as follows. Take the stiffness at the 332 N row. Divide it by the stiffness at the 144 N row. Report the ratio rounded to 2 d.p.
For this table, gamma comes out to 0.99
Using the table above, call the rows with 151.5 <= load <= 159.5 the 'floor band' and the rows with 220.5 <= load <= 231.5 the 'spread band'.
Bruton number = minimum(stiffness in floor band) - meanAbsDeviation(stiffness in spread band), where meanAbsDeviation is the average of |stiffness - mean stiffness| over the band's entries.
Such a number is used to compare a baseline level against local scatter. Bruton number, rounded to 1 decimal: 26.9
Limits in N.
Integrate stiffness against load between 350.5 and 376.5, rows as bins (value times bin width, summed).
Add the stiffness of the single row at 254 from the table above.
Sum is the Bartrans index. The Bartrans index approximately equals 718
